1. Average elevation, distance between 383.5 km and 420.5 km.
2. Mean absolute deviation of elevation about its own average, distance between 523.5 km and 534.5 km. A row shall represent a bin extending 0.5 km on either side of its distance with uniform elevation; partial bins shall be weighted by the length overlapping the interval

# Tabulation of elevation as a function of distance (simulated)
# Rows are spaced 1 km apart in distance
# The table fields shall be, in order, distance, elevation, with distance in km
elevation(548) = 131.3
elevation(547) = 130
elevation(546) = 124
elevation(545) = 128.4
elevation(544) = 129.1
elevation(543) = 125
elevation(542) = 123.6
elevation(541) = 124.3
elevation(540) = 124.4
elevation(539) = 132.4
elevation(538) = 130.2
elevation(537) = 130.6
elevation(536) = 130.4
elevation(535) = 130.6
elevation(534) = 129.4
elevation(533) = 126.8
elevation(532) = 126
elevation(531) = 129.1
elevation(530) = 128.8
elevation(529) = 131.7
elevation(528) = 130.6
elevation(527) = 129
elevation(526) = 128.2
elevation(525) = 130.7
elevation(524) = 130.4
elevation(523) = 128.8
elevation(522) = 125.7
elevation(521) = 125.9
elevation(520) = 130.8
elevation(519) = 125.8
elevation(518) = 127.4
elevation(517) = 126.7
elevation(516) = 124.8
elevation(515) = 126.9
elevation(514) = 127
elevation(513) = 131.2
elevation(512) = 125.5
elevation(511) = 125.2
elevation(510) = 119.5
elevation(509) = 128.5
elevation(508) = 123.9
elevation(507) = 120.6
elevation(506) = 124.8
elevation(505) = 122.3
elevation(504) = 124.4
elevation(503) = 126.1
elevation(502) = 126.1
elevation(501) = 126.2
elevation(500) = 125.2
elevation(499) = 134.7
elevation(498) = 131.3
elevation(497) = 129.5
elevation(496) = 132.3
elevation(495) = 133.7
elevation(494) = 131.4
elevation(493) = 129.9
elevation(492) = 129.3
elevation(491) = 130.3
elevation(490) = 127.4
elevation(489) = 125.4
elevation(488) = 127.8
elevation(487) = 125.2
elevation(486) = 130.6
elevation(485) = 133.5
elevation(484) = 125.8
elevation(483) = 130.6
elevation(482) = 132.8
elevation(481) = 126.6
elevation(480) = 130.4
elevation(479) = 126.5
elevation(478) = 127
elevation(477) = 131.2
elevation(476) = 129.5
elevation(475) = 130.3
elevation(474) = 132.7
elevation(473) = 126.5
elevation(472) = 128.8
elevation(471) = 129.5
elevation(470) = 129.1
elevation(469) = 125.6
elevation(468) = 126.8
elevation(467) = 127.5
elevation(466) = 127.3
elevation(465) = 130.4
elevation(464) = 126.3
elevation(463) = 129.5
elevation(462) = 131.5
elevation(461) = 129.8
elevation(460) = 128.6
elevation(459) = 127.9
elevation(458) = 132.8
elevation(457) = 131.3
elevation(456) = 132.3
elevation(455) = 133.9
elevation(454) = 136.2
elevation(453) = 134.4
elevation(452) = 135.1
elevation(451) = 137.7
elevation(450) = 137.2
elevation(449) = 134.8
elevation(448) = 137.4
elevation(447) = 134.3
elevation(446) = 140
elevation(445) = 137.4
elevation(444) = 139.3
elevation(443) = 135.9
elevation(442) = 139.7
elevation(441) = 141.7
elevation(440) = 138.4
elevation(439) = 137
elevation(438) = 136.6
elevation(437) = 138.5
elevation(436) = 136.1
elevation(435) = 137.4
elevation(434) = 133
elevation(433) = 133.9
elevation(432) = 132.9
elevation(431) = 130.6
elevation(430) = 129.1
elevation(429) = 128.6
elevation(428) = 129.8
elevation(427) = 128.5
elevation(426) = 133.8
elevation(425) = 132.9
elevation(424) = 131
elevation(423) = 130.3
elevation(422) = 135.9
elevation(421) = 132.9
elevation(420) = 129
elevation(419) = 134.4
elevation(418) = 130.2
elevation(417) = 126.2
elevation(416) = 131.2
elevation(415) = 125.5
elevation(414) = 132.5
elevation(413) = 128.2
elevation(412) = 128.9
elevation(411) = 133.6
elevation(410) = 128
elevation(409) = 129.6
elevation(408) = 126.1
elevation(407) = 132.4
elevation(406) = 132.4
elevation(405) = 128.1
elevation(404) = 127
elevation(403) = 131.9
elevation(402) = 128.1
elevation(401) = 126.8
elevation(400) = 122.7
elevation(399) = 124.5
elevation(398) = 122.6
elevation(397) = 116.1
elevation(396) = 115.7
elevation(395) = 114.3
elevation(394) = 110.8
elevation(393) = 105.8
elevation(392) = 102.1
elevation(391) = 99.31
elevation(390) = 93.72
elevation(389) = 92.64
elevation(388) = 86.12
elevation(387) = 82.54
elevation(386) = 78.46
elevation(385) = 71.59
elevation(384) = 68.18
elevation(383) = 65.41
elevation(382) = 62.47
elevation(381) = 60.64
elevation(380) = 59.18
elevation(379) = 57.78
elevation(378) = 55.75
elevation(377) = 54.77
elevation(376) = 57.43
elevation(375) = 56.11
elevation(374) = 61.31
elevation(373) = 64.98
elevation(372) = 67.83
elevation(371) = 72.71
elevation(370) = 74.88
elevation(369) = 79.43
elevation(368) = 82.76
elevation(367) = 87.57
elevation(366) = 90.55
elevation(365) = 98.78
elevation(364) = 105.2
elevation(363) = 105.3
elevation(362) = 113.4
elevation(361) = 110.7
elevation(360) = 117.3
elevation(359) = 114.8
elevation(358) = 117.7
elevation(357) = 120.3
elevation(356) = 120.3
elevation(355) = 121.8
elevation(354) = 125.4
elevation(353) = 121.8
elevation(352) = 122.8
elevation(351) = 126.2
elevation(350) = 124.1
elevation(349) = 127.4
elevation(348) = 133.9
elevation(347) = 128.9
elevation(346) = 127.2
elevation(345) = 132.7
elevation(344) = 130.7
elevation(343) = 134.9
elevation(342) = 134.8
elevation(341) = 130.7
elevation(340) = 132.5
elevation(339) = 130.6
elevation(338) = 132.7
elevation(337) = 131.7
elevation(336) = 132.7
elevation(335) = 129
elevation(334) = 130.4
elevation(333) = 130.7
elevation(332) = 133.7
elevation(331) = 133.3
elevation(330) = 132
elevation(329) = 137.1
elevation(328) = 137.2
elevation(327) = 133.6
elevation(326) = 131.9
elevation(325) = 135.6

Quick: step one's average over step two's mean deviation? 91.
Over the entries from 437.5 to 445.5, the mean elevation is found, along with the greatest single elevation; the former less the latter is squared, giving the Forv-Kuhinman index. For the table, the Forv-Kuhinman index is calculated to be 11.9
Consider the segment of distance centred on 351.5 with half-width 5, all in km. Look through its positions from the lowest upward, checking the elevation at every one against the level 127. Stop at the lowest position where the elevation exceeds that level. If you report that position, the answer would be 347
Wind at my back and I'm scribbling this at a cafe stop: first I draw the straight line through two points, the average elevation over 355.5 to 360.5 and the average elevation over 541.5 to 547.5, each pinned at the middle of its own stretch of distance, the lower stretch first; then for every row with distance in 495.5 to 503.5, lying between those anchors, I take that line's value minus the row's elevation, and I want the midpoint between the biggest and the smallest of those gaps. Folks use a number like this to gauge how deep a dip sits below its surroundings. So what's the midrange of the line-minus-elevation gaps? -5.3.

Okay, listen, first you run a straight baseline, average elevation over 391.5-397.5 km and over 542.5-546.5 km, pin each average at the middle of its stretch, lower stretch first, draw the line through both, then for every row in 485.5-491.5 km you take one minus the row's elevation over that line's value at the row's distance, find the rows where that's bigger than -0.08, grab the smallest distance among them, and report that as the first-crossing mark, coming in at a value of 487 km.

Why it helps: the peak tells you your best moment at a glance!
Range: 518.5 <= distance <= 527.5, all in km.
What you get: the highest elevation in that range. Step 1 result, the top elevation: 130.8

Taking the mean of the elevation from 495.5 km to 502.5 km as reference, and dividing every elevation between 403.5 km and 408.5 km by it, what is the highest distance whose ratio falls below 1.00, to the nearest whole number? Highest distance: 408 km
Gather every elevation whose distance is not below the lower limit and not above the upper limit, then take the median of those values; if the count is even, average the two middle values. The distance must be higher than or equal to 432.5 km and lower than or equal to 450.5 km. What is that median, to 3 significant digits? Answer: 137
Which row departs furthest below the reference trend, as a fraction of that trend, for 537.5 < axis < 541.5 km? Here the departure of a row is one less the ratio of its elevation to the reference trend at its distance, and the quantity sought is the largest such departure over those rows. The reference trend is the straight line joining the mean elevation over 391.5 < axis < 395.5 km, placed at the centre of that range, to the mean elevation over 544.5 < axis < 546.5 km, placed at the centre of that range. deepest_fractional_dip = 0.01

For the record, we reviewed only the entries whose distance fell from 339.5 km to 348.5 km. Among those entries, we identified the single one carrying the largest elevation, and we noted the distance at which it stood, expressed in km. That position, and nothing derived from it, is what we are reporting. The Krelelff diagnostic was 343 km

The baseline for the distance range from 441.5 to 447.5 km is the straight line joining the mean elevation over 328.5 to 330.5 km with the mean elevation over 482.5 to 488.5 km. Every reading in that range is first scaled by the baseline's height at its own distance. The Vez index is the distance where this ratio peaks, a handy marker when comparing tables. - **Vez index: 446 km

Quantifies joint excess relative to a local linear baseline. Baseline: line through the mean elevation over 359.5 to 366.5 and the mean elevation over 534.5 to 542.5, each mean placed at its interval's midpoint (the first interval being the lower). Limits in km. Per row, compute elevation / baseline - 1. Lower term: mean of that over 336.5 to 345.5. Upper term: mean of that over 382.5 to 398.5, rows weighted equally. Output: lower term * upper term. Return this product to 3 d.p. -0.037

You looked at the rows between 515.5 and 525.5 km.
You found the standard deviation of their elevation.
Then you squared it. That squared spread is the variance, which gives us 5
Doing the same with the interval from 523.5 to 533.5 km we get 3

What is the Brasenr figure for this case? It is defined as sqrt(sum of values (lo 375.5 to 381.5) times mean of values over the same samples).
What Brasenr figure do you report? 141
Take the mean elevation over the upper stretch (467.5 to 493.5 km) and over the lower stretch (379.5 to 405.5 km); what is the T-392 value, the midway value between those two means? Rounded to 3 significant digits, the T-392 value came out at 114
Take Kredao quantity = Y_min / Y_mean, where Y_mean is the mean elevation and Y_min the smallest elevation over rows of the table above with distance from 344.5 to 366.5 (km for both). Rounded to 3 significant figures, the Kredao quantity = 0.764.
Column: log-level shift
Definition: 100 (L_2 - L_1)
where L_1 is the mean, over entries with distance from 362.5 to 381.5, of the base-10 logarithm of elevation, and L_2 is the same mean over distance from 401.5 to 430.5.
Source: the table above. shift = 26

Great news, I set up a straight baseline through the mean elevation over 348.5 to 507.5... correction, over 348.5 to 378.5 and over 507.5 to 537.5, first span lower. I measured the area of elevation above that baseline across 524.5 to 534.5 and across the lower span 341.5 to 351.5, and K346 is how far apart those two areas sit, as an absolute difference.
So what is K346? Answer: 370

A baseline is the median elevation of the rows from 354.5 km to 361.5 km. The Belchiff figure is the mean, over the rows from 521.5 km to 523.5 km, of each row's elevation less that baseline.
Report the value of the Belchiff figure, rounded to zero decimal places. 10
